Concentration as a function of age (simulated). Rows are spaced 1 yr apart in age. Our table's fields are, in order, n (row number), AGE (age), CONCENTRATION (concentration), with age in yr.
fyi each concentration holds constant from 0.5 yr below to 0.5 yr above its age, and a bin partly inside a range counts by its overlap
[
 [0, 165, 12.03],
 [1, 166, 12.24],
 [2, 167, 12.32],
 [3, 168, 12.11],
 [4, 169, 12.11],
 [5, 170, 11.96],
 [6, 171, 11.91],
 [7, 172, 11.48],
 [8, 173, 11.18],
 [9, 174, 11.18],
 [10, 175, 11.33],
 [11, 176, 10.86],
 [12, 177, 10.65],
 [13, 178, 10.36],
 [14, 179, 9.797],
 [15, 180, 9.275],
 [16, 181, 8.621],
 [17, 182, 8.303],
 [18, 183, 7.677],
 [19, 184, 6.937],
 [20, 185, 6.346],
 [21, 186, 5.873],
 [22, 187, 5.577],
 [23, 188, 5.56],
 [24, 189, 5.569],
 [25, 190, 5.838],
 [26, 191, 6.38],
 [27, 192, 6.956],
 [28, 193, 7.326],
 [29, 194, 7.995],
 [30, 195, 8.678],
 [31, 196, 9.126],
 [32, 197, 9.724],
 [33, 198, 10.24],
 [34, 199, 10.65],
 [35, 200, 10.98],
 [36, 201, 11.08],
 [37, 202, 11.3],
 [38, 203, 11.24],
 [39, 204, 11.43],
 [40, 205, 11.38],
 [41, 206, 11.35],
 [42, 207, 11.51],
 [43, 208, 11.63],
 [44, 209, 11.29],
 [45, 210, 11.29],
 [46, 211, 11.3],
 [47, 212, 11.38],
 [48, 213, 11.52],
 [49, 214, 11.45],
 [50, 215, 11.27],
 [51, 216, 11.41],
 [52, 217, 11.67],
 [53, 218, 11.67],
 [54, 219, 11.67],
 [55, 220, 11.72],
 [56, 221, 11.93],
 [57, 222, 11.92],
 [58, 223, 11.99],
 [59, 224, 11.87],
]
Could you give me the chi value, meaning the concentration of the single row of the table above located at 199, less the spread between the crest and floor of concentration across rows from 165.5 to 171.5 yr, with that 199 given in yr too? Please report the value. 10.2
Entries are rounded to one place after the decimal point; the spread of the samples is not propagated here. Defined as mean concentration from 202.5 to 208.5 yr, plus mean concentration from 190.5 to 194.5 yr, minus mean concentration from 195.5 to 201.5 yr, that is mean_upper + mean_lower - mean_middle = 8.3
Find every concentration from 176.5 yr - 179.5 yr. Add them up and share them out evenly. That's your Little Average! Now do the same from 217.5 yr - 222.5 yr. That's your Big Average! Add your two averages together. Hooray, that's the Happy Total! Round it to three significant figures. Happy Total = 22.1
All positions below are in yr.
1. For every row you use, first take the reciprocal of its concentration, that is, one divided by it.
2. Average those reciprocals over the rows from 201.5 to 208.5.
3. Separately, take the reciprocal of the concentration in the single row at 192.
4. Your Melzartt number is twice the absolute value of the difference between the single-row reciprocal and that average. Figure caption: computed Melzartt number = 0.112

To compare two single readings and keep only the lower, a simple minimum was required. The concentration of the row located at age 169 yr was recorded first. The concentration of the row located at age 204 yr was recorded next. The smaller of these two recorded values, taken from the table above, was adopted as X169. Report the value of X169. 11.4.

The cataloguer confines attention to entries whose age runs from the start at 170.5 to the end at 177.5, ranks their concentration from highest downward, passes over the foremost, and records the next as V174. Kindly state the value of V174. 11.48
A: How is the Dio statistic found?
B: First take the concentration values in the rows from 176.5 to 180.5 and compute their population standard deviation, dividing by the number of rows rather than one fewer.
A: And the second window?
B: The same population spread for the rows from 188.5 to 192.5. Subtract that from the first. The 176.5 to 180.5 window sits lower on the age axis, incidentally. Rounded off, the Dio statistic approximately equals 0.0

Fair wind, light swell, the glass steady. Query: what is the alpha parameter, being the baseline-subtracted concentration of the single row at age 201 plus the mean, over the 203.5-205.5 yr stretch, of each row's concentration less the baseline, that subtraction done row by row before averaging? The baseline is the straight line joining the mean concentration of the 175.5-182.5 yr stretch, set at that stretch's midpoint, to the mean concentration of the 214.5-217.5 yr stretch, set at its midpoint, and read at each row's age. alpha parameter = 0.8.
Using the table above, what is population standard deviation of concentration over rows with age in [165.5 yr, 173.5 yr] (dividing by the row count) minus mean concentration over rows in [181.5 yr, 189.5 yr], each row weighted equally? -6.1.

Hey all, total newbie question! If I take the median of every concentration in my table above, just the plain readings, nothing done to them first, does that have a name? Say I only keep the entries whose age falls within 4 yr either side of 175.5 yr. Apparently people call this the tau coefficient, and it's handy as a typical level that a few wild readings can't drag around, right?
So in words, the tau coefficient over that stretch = 11.0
